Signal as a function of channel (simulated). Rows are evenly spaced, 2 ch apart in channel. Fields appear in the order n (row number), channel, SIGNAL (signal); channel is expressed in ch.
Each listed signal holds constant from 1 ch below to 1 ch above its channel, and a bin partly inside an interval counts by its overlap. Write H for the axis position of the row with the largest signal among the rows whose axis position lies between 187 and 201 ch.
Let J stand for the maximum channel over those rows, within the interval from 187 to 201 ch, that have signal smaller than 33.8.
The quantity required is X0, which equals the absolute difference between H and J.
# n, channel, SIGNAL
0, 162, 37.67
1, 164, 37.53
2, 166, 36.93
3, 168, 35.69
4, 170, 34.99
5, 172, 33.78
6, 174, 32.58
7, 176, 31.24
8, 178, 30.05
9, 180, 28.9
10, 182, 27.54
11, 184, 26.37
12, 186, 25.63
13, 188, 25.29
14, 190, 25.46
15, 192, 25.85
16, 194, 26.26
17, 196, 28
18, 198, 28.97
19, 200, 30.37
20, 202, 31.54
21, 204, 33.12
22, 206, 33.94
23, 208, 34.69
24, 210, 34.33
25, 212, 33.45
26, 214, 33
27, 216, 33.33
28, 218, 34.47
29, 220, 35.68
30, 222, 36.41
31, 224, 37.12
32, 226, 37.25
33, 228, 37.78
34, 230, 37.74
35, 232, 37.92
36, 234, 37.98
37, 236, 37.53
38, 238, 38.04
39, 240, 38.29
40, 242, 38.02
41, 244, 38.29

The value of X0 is 0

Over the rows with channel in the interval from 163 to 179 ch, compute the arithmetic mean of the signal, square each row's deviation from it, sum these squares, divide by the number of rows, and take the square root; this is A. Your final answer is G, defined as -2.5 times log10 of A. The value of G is -1.0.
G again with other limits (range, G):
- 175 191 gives -0.8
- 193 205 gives -0.9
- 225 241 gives 1.3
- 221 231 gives 0.8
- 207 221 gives 0.2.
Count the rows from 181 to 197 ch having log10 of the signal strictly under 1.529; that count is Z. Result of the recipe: 8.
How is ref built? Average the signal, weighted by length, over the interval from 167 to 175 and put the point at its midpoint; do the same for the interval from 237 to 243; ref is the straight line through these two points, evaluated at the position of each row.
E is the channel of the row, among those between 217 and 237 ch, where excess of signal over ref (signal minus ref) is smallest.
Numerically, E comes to 218 ch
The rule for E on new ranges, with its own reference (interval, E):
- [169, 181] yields 180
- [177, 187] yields 186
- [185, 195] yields 188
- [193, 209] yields 194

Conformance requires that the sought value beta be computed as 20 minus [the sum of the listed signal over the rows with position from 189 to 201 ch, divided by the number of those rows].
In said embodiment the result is -7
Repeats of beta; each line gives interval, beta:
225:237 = -18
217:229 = -16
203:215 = -14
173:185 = -9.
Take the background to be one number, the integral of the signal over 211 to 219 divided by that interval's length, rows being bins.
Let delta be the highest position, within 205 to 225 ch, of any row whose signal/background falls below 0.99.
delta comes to 214 ch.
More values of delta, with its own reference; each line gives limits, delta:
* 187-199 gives 198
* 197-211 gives 204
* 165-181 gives 180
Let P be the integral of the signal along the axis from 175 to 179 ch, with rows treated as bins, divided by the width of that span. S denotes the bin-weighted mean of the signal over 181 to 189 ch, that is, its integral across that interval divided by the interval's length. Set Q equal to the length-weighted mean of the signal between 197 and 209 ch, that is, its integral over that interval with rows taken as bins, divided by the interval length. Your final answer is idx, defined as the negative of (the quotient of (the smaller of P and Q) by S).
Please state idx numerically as -1.17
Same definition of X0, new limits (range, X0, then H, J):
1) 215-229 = 12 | 228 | 216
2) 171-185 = 12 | 172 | 184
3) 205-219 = 8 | 208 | 216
